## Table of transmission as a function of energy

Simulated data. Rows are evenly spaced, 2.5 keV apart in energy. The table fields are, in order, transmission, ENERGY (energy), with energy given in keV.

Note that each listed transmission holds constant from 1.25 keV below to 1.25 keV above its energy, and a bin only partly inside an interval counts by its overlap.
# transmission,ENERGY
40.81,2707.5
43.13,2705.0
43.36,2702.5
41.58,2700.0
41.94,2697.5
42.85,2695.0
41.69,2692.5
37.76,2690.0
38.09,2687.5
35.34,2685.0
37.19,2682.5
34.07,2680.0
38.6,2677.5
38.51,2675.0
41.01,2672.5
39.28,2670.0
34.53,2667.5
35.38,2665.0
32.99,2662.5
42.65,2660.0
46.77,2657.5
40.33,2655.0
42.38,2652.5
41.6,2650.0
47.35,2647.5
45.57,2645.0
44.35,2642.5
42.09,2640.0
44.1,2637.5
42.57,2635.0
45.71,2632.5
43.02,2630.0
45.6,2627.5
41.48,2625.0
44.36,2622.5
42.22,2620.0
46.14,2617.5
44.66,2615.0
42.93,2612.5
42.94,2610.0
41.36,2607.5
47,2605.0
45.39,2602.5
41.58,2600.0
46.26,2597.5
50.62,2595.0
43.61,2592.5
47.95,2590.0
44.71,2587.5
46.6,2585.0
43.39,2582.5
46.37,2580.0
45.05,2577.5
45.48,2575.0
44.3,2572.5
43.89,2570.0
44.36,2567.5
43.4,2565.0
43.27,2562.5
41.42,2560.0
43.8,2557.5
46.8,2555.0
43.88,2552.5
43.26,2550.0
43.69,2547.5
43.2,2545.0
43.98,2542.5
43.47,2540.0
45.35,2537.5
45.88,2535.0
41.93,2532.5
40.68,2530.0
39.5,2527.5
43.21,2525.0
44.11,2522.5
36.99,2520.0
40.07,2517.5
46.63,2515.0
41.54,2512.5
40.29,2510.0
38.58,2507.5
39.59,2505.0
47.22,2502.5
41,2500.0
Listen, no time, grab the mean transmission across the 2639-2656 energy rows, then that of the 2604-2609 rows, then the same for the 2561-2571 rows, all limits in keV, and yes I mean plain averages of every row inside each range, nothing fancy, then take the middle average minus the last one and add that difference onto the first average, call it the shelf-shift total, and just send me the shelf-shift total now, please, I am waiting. 44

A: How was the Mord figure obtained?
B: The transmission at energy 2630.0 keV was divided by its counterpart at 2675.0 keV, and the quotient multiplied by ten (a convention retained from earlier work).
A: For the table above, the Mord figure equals 11.2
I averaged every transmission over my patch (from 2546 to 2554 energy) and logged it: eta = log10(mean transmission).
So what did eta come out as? 1.64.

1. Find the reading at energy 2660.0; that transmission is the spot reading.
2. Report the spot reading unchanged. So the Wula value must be 42.65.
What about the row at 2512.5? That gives 41.54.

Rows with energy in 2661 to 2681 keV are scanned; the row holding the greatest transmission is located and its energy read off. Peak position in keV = 2672.5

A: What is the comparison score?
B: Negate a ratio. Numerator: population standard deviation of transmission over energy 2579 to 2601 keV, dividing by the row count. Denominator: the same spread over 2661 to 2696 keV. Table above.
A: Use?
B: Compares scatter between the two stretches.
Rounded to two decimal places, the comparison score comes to -0.89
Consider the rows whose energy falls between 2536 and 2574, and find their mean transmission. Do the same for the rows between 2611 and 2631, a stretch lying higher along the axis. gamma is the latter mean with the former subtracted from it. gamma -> 0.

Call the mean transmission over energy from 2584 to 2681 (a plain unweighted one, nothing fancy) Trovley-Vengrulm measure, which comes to 42.8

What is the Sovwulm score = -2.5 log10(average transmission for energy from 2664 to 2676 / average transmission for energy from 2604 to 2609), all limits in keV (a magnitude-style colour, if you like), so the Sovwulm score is 0.17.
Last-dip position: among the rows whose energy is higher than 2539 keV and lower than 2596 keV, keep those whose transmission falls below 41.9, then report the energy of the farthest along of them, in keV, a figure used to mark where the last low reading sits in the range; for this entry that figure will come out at 2560.0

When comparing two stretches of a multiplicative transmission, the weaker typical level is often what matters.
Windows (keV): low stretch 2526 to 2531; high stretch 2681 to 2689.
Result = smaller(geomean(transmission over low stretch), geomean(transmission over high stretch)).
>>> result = 37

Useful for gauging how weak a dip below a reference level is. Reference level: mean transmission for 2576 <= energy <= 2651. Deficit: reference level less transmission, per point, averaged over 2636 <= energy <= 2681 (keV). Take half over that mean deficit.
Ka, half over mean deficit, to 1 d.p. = 0.1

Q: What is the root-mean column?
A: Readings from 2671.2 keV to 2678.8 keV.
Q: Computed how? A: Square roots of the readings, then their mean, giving 6.27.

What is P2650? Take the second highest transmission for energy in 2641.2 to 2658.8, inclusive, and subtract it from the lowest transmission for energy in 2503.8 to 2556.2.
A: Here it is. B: -10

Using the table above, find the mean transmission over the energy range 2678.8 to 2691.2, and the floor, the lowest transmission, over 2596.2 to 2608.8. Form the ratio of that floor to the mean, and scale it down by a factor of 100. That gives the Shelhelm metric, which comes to 0.0113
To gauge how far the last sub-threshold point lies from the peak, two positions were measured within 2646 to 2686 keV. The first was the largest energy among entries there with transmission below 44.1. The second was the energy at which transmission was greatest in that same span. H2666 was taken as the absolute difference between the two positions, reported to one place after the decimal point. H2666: 37.5 keV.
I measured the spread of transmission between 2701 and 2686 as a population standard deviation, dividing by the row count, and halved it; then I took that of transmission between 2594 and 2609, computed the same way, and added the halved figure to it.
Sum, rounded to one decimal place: 4.2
